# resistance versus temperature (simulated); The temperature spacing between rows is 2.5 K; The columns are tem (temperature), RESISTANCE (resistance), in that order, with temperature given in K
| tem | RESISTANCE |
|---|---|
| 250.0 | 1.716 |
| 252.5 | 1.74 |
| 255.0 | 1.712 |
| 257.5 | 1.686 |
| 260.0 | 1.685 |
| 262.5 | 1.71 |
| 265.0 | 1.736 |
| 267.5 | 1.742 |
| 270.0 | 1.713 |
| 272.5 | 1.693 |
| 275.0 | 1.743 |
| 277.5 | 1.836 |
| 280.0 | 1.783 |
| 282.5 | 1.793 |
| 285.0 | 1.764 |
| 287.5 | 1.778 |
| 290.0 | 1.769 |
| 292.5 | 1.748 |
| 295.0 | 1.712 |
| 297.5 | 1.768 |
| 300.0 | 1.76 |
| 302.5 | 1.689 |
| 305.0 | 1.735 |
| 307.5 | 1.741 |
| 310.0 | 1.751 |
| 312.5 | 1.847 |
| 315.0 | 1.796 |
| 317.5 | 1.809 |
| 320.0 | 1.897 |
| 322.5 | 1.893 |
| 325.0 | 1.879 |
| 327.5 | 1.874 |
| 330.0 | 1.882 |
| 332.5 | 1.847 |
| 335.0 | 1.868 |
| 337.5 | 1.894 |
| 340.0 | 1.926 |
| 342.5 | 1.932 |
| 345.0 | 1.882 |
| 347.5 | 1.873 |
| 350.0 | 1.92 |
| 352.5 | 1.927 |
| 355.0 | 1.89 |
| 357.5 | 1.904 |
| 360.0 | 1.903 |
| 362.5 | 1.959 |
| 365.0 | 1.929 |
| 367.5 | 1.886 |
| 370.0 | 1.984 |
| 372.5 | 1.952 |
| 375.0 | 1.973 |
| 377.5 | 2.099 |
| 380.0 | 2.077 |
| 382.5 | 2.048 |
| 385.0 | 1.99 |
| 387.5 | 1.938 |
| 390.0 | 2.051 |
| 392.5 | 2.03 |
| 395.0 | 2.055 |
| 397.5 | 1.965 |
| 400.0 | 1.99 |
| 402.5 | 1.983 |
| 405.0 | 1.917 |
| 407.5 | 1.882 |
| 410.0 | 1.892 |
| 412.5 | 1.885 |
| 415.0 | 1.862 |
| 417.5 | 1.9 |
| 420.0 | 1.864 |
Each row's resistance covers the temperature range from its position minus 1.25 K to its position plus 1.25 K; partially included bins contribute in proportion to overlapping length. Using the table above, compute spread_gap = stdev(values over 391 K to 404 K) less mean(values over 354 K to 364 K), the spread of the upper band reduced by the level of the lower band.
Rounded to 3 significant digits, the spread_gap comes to -1.88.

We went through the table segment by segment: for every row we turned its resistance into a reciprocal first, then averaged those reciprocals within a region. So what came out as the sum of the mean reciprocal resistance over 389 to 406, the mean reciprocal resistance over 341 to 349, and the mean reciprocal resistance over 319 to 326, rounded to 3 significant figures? 1.56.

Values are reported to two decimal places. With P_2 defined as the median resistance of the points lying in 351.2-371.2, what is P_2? 1.92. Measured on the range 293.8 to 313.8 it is 1.75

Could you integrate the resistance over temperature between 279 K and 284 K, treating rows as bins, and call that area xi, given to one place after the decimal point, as 8.9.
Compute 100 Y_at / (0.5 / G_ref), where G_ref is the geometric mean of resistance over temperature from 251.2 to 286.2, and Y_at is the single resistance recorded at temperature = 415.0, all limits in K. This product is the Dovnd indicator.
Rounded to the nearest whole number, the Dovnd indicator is 647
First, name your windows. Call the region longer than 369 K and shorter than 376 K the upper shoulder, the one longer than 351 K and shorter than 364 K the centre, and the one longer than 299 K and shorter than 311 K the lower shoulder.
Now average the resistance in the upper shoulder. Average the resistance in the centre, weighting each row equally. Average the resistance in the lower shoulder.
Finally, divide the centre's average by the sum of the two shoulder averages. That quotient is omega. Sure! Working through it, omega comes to 0.52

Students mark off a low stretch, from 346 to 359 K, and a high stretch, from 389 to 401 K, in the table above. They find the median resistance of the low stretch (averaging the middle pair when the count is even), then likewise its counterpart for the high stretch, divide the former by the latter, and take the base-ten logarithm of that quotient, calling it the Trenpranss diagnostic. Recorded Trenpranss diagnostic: -0.028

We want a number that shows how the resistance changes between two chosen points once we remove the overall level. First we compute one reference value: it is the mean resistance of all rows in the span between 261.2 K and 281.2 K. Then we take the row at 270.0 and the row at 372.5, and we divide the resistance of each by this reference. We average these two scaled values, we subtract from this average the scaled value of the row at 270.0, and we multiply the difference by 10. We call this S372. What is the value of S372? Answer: 0.69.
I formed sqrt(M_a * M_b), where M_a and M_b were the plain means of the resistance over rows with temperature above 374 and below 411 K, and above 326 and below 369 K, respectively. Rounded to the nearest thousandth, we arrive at 1.946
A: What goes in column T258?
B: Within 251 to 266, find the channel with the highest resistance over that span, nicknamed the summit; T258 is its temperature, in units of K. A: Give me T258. 252.5 K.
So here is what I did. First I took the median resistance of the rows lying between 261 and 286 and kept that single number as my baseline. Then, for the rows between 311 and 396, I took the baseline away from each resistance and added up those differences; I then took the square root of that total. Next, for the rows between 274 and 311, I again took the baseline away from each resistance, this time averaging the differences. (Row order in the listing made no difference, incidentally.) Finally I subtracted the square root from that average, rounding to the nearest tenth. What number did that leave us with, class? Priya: -2.5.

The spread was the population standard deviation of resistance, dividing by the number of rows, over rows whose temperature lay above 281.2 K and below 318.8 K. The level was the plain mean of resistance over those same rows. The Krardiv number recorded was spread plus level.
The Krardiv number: 1.80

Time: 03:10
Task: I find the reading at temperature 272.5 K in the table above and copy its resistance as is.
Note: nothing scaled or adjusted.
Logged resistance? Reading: 1.693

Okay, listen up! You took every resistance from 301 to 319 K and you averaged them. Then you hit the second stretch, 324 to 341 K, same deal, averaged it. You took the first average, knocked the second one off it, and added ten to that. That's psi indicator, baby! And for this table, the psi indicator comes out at 9.89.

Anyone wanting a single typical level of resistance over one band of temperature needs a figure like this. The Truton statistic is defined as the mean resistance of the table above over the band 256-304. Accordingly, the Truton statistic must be 1.74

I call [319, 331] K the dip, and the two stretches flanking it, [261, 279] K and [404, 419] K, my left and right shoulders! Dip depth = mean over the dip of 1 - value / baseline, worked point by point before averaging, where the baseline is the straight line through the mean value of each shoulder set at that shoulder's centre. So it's -0.049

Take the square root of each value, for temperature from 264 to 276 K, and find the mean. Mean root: 1.31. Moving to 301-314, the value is 1.32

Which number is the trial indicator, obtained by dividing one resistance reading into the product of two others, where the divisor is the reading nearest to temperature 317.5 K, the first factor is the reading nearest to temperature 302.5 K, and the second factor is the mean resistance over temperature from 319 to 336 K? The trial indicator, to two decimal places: 1.75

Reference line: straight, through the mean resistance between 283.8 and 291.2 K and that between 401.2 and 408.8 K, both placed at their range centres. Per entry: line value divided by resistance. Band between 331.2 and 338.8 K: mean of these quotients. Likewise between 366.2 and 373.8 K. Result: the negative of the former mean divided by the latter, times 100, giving -101.2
